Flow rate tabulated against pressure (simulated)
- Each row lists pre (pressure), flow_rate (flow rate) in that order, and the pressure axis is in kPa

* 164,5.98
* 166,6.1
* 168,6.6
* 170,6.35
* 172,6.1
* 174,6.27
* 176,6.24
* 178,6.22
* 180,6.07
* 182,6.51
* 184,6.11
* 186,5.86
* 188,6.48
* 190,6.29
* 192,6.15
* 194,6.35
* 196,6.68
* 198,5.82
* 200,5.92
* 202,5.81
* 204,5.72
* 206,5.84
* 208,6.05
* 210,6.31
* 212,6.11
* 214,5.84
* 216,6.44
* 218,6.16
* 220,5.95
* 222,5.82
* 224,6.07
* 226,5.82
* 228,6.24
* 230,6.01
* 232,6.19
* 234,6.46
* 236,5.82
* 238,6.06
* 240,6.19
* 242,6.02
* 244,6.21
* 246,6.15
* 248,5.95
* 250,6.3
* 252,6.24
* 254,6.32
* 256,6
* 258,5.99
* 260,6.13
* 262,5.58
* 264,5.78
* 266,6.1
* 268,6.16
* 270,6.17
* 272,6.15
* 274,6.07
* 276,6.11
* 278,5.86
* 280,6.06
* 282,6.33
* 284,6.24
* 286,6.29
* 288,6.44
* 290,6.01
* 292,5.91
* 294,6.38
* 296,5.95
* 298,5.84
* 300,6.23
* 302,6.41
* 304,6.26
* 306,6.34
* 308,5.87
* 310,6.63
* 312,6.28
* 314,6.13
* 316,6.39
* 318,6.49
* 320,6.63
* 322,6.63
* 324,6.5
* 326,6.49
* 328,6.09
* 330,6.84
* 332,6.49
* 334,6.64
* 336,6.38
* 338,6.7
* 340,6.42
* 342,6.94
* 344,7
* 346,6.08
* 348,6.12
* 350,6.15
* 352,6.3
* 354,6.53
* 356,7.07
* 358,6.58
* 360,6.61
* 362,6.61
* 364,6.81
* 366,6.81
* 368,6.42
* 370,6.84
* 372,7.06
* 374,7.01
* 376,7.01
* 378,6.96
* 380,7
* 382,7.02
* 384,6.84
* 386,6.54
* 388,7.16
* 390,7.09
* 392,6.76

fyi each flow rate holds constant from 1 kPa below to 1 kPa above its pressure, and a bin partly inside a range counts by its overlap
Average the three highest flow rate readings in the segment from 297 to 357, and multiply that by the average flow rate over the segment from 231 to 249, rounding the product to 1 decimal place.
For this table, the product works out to 42.8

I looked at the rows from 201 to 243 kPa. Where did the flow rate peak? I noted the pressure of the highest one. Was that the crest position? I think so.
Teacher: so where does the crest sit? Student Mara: 234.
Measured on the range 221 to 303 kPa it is 234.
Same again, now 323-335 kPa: 330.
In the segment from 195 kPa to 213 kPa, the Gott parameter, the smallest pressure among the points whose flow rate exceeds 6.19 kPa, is 196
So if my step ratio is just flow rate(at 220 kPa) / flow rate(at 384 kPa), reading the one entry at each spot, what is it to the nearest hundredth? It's 0.87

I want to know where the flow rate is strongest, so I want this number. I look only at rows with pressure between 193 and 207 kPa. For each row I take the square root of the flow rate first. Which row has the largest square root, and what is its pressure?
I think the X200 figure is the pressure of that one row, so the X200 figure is 196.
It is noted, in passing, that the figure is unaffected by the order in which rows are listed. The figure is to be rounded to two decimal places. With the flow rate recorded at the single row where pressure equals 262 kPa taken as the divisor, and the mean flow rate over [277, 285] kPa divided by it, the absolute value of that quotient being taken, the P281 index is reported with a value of 1.10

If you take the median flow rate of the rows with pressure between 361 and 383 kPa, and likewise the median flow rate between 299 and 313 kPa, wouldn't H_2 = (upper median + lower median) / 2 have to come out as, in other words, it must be 6.62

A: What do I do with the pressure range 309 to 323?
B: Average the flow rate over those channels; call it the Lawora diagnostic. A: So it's 6.45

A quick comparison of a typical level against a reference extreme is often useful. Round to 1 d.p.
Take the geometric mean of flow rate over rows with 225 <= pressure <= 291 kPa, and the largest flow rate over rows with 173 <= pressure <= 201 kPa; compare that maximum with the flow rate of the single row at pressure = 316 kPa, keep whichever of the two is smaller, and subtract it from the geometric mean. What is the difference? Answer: -0.3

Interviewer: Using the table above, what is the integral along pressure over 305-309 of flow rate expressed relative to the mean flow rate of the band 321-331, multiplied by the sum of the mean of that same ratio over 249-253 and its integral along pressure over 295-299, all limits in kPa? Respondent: 17.2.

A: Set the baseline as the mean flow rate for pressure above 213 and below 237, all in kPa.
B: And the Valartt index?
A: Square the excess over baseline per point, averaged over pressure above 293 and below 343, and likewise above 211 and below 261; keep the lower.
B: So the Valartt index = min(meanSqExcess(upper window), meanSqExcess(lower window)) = 0.0328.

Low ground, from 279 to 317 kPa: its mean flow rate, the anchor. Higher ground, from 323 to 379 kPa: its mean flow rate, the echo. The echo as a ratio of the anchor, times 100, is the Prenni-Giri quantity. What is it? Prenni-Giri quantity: 107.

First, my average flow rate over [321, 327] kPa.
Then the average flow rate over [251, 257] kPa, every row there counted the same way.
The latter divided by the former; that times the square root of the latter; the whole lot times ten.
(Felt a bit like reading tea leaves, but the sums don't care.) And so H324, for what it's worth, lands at 23.5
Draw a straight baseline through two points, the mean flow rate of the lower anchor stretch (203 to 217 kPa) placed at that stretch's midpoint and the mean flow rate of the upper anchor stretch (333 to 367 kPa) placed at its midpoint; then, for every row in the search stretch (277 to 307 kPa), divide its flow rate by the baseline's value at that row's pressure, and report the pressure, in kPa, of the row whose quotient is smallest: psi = 298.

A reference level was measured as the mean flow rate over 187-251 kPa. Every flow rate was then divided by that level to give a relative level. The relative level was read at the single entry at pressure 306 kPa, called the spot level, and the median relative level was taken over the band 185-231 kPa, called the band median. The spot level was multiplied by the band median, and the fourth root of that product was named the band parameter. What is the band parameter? 1.01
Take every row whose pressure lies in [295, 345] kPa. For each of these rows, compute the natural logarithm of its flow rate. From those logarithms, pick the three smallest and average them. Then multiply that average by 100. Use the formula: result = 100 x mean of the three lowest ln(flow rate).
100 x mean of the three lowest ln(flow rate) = 177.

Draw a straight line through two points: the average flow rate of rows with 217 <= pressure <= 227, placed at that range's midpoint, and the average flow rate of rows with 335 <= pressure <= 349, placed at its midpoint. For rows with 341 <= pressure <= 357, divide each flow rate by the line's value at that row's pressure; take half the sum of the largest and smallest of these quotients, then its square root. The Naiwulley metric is 1.00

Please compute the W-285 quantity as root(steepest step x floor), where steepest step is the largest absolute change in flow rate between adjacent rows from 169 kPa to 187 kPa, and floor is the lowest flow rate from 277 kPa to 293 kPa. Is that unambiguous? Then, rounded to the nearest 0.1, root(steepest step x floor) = 1.6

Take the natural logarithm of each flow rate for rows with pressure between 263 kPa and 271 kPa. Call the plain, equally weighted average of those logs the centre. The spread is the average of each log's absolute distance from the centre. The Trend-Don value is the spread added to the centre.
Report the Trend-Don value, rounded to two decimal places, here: 1.82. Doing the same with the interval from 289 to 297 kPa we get 1.83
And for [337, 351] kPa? 1.92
